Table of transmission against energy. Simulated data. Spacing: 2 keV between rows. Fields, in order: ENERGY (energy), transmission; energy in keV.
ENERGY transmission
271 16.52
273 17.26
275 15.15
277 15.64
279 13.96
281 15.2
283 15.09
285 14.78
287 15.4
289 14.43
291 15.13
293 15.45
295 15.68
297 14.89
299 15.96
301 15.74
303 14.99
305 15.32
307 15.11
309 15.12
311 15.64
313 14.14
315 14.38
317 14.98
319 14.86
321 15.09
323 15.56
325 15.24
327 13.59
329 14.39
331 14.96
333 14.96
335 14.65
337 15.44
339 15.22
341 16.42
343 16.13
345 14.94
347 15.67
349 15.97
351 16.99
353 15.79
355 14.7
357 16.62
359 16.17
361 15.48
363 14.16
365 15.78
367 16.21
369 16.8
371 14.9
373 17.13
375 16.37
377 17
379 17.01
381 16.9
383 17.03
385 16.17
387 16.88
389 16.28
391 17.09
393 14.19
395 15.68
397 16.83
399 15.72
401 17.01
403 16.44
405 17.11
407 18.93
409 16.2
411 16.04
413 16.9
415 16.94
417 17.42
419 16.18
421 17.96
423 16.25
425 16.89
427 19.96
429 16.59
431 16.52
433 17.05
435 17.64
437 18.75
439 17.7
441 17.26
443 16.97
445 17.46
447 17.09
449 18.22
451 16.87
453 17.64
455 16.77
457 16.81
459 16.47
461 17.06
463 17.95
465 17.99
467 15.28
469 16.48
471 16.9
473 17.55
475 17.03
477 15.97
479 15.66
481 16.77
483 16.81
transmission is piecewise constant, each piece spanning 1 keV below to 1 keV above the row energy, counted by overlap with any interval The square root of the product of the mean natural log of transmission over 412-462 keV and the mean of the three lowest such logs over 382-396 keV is 2.788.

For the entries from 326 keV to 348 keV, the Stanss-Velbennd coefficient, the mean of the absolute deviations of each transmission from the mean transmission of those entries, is 0.59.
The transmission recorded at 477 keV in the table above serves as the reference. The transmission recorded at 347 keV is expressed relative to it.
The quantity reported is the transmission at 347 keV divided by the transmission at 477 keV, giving 0.981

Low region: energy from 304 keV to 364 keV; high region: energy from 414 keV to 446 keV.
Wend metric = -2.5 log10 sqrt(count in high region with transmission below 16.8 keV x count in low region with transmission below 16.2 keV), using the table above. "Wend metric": -2.5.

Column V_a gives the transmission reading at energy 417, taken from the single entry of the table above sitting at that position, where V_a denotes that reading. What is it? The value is 17.42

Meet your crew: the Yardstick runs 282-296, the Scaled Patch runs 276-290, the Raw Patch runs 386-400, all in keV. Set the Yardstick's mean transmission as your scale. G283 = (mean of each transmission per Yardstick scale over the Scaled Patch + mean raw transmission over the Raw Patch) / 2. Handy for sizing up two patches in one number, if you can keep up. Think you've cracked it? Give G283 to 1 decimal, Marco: 8.5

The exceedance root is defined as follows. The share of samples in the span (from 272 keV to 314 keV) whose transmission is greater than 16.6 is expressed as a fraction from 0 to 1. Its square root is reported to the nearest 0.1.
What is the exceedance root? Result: 0.2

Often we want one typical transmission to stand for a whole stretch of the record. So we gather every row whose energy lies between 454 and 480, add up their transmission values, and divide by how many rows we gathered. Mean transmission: 16.8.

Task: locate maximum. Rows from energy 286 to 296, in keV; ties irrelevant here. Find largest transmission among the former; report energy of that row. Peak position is 295 keV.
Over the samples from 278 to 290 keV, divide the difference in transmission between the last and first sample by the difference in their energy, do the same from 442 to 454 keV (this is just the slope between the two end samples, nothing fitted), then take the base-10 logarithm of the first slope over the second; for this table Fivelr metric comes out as -0.15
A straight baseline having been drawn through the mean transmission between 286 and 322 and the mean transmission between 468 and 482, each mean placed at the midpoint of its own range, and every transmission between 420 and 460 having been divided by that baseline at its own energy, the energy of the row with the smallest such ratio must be 459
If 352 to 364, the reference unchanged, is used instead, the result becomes 363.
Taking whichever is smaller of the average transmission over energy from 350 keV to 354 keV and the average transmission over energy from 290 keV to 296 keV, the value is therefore 15.4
